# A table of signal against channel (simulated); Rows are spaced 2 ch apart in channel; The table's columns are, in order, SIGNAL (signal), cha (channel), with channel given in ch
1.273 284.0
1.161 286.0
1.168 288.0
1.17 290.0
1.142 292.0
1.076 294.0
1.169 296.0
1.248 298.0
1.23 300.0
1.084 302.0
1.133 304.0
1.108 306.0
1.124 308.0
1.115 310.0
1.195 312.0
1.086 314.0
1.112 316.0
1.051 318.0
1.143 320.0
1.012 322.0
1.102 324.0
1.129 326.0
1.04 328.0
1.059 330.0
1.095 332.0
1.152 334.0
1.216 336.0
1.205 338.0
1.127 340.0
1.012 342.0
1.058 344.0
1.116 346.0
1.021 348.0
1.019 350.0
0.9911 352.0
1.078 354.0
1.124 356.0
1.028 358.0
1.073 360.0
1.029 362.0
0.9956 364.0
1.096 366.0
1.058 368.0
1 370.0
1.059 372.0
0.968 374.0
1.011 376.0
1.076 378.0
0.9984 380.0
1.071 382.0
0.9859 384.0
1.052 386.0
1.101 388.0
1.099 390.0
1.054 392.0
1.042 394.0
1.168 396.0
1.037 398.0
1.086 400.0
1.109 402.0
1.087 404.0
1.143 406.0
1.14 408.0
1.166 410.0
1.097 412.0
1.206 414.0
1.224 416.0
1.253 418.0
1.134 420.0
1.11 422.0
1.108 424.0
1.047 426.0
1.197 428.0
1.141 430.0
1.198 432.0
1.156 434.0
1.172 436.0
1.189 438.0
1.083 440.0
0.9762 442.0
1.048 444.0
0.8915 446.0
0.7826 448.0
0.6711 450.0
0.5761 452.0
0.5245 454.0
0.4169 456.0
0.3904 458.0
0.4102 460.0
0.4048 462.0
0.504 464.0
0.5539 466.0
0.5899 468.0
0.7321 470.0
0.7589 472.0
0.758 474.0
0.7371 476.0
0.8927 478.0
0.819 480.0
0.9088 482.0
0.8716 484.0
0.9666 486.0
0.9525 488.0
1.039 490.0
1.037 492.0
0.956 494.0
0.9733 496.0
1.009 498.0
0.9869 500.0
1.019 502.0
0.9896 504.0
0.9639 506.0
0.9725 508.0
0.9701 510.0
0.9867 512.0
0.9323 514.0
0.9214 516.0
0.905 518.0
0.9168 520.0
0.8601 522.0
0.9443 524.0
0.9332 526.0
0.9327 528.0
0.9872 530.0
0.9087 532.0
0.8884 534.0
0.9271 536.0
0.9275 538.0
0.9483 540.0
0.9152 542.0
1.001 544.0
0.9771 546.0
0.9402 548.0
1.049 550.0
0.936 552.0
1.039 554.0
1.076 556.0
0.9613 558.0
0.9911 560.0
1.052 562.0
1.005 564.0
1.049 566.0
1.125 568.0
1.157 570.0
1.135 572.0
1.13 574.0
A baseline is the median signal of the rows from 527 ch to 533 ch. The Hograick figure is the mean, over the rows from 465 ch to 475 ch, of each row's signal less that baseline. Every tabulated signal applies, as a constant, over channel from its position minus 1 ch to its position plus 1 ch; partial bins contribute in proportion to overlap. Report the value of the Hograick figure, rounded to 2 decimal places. -0.25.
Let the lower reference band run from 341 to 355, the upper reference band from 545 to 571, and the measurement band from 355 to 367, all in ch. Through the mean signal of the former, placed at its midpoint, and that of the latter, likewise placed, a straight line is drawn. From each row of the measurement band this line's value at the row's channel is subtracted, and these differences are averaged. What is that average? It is 0.0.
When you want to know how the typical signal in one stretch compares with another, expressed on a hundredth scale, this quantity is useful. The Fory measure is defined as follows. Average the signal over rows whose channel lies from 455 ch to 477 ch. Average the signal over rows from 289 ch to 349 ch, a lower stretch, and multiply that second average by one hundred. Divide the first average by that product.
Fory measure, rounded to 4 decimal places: 0.0051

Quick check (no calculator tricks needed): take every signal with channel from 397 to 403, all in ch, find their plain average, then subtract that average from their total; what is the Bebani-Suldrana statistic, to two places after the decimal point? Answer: 2.15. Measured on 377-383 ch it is 2.10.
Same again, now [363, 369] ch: 2.10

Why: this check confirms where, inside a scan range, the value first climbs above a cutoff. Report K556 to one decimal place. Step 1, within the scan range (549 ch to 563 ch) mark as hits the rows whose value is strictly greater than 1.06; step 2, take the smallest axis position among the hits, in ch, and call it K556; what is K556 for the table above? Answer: 556.0 ch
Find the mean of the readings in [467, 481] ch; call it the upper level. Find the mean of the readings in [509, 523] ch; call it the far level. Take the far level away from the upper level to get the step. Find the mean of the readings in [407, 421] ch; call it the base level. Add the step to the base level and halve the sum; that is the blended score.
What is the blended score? 0.50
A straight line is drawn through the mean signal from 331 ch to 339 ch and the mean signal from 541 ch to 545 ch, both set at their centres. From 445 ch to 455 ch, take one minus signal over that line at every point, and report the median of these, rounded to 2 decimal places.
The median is 0.36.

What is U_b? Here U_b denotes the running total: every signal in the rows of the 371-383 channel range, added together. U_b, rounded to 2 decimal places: 6.18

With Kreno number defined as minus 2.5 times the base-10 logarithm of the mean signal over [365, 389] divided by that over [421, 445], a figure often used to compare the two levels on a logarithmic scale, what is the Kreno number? 0.08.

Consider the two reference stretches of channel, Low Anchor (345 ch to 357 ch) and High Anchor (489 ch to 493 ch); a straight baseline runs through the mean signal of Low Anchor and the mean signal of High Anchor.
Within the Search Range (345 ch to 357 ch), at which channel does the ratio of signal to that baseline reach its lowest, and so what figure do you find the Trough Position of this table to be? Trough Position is 352.0 ch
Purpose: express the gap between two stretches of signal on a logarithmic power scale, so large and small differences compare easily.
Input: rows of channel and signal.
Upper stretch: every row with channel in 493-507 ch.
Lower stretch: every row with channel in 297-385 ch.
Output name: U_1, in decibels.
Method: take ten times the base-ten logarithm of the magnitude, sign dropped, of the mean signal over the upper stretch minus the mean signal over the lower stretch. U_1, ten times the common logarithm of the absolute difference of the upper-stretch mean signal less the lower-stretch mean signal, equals -10.1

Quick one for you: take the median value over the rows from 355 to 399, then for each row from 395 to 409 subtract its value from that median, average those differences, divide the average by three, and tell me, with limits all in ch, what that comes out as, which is -0.02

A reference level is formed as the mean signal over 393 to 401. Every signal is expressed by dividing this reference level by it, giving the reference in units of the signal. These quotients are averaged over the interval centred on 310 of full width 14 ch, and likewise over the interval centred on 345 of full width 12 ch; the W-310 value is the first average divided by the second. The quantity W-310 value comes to 0.94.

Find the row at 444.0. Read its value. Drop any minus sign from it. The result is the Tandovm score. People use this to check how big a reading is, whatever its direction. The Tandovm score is 1.05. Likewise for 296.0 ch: 1.17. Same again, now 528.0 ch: 0.93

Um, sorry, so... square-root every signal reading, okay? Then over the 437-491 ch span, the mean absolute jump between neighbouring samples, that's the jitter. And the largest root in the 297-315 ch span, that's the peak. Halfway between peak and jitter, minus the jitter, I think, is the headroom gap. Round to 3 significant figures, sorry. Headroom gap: 0.537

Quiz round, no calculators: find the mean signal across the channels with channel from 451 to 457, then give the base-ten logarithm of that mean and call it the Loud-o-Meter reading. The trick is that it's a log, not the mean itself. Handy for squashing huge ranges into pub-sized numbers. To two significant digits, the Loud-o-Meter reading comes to -0.30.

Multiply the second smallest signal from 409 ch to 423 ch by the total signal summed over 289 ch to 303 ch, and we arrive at 9.0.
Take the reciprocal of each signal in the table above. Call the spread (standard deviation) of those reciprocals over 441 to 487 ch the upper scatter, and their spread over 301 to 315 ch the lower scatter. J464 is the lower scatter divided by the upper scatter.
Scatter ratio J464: 0.1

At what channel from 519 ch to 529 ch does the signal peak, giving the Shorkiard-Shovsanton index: 524.0 ch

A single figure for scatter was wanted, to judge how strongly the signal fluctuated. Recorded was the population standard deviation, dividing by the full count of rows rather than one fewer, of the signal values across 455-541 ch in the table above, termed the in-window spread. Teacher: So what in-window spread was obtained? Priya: 0.185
